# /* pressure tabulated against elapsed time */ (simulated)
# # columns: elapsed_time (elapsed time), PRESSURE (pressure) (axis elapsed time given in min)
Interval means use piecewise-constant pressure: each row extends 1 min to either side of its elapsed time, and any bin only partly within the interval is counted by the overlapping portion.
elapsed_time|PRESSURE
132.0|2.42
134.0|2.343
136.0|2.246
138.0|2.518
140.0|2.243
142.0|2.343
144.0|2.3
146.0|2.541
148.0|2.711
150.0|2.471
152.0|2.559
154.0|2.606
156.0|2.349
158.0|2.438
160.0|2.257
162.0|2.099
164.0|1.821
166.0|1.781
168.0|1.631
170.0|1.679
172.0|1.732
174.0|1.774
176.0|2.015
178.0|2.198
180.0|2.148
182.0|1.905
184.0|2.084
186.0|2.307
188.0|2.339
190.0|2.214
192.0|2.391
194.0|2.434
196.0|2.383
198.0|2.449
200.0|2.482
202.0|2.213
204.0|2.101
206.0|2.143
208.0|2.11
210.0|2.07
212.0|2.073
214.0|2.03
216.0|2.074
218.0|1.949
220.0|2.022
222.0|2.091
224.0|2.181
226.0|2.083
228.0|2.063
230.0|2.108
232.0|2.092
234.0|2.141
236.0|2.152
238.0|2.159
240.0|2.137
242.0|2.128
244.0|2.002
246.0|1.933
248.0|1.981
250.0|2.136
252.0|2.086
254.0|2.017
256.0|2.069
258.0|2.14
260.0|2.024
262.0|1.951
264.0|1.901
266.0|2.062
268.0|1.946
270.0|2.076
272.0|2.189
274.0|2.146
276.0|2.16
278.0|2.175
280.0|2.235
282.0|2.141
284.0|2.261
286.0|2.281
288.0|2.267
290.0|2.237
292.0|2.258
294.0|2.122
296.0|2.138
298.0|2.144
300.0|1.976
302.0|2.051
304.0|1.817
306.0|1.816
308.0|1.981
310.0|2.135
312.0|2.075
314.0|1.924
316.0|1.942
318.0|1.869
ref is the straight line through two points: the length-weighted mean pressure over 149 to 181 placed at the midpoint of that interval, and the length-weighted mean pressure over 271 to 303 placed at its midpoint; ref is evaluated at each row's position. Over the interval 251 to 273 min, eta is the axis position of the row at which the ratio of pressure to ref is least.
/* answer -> 264.0 min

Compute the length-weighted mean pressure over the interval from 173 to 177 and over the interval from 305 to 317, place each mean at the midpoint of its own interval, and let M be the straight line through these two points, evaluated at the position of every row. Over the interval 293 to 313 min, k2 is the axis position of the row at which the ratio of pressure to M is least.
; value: 306.0 min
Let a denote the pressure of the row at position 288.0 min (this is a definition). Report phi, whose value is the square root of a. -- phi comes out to 1.51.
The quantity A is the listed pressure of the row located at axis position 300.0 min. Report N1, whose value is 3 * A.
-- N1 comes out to 5.9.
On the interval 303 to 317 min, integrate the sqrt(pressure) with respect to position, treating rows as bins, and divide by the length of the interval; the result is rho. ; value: 1.40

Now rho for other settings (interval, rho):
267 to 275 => 1.45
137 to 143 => 1.54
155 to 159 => 1.55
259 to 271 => 1.41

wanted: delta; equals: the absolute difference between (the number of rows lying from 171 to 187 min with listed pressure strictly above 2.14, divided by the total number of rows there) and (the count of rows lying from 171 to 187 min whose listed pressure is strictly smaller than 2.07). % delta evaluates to 3.6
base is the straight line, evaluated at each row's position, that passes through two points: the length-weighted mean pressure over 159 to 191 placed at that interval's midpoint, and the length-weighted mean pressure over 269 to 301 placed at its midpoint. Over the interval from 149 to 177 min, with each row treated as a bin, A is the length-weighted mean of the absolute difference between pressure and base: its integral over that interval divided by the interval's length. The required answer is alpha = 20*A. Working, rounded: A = 0.324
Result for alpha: 6.5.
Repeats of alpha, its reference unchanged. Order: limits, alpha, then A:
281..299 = 1.4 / 0.068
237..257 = 1.5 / 0.076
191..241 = 2.4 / 0.118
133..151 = 9.3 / 0.467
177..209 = 4.6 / 0.229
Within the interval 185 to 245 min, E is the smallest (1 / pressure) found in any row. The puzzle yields 0.40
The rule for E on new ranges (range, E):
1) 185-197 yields 0.41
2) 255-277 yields 0.46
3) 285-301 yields 0.44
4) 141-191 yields 0.37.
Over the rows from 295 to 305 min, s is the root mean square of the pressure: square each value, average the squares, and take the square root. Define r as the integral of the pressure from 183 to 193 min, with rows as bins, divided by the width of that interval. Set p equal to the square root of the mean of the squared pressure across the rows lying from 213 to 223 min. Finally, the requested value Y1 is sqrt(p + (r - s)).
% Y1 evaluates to 1.51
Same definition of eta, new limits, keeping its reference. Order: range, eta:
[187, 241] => 218.0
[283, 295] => 294.0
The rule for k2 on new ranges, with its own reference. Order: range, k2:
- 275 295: 294.0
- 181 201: 182.0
